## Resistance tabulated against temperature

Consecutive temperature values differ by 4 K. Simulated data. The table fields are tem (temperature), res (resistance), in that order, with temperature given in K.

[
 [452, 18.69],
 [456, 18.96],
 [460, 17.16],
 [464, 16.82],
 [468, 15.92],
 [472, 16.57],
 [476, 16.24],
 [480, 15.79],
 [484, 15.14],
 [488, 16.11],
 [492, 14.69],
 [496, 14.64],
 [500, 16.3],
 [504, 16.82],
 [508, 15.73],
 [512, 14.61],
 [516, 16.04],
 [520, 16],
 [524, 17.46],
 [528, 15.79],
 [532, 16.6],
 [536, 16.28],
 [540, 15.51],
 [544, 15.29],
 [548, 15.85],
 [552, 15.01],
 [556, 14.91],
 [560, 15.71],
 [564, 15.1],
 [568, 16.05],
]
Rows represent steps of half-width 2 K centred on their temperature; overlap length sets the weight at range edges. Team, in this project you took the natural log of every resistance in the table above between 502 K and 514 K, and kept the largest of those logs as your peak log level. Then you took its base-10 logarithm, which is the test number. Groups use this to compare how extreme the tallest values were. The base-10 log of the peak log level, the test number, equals 0.451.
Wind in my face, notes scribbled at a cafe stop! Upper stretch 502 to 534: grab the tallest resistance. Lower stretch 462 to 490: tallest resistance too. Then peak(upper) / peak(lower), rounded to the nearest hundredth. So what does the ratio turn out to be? 1.04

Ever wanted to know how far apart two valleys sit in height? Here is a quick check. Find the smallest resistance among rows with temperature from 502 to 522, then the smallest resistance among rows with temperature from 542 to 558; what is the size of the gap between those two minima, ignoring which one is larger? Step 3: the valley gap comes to 0.30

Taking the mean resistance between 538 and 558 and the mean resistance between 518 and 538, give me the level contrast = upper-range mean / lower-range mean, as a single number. 0.93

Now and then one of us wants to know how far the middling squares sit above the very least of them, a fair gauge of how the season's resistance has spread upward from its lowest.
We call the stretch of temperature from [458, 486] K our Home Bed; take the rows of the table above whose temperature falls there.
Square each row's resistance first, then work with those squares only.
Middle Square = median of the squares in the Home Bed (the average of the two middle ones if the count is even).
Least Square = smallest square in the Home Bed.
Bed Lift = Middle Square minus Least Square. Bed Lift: 35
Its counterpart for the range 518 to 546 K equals 22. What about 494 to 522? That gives 43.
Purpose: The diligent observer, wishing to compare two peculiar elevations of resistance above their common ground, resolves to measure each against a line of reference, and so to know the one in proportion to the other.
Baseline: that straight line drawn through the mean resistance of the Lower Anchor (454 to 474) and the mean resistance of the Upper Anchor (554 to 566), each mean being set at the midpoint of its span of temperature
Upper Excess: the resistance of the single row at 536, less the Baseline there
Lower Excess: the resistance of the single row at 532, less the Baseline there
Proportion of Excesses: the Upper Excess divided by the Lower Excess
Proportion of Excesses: 1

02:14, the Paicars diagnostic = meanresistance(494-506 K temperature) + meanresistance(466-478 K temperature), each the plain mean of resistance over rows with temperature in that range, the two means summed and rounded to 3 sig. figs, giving 32.2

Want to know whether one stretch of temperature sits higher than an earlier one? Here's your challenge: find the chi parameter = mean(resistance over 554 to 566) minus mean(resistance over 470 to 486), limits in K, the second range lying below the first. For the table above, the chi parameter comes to -0.7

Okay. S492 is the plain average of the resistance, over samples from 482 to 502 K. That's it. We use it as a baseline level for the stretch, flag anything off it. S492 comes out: 15.4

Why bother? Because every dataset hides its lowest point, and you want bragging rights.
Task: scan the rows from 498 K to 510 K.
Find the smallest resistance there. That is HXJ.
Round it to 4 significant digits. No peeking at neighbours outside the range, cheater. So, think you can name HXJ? 15.73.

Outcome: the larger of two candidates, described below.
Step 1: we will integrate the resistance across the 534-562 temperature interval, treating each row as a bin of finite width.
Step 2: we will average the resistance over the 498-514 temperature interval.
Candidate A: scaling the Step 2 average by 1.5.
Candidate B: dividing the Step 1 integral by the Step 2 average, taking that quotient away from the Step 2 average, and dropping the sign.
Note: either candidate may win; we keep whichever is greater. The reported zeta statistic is 23.8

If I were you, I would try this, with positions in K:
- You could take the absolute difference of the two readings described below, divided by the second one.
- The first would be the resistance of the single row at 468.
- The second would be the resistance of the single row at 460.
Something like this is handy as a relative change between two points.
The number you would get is 0.072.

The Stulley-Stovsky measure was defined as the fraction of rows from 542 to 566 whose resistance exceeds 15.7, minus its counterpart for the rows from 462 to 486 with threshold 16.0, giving -0.2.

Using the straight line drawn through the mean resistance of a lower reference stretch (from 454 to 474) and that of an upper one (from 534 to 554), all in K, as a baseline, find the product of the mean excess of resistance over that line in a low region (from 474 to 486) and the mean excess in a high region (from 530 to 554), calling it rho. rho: -0.14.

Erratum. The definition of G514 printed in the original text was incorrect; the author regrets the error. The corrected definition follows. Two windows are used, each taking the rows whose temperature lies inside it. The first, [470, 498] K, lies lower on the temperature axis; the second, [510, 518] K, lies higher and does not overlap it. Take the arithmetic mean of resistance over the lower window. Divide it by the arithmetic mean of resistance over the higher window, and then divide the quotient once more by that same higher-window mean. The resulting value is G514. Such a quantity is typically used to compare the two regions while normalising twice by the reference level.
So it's 0.066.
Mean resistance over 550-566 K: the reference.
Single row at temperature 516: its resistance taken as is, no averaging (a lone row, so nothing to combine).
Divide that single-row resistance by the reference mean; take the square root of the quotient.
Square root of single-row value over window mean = 1.03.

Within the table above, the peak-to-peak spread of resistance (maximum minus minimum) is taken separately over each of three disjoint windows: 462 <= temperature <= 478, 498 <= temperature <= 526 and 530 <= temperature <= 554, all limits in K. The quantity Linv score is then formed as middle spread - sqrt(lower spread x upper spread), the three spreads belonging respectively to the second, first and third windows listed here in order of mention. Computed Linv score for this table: 1.7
